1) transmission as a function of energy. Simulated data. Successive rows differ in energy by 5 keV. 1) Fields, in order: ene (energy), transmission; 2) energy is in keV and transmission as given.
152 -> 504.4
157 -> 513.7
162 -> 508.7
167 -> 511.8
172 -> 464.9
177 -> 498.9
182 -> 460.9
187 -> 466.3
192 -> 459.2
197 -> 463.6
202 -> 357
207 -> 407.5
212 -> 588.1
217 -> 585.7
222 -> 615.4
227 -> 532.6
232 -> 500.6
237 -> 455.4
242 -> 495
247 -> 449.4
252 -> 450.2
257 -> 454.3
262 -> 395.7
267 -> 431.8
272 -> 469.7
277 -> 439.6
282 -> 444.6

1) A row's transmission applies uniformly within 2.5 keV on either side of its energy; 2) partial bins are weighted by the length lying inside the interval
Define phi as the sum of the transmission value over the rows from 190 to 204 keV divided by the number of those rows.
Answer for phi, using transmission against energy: 427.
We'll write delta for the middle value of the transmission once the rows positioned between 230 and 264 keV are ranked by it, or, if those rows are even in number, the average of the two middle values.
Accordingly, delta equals 454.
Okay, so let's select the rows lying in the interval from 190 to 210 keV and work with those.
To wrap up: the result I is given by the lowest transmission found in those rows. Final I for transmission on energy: 357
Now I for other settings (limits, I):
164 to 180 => 464.9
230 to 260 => 449.4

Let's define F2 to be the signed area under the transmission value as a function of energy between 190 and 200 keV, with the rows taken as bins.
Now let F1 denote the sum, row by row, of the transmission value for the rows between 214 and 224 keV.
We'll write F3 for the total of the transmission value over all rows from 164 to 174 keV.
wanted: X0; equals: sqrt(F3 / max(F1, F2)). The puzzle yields 0.463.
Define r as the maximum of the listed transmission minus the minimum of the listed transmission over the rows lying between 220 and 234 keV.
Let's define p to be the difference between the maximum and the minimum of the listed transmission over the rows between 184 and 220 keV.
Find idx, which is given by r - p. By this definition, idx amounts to -116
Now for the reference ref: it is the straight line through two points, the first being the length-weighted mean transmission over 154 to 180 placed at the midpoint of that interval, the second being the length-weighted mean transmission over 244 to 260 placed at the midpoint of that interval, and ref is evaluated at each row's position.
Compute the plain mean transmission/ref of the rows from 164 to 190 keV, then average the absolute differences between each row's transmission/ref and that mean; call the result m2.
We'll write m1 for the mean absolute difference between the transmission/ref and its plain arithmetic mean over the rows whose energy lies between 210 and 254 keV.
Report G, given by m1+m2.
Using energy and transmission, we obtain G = 0.14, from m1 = 0.102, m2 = 0.036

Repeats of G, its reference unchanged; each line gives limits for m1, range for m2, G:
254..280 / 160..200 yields 0.08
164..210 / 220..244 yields 0.14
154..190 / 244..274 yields 0.07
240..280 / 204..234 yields 0.16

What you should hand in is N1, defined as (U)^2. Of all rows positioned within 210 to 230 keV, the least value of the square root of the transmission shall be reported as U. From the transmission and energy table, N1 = 533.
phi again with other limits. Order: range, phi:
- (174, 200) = 470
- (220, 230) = 574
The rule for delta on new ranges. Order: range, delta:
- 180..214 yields 461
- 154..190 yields 499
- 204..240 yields 533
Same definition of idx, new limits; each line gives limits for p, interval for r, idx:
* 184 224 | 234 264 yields -159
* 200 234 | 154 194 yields -204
